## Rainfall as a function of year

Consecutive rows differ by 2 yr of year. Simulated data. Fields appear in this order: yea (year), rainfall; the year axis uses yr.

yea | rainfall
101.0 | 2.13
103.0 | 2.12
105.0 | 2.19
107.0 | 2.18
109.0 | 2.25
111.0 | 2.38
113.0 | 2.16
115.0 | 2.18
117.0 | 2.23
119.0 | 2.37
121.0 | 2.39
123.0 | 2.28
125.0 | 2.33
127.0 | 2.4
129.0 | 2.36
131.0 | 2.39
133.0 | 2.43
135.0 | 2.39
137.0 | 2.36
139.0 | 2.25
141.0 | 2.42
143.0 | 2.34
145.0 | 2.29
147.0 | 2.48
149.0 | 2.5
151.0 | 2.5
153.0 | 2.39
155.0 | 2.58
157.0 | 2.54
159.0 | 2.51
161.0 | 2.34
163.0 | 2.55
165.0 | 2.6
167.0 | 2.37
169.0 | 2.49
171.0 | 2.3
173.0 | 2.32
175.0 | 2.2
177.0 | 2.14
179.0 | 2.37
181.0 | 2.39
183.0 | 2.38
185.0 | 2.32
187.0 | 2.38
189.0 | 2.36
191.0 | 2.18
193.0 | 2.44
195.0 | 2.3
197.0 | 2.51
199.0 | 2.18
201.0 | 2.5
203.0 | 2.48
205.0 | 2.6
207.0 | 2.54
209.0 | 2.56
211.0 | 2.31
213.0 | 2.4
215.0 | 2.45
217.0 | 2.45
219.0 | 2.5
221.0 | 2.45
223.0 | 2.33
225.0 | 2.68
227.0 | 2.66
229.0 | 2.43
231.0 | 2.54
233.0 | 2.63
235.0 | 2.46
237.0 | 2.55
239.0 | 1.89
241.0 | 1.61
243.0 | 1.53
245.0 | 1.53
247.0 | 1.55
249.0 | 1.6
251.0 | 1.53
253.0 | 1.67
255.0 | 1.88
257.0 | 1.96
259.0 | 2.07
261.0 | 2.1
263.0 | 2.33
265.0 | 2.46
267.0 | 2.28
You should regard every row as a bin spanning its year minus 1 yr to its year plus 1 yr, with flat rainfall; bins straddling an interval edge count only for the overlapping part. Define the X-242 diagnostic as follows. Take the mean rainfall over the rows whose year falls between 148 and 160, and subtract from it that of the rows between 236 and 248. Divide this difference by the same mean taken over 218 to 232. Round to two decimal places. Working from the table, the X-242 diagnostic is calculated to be 0.29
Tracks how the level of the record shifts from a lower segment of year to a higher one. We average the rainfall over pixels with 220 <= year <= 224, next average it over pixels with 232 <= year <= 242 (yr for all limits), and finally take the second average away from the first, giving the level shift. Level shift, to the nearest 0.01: 0.16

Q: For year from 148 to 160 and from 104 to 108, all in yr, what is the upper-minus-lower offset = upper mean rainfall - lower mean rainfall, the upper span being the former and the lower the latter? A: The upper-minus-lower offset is 0.32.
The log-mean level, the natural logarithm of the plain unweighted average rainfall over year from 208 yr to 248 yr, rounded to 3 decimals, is 0.822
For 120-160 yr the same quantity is 0.878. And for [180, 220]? 0.880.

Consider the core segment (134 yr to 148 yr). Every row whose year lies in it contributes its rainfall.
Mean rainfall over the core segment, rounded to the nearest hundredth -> 2.36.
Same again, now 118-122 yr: 2.38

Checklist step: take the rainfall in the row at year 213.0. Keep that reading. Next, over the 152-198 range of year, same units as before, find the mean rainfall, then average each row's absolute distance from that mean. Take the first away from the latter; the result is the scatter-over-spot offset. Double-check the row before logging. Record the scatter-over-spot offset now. -2.30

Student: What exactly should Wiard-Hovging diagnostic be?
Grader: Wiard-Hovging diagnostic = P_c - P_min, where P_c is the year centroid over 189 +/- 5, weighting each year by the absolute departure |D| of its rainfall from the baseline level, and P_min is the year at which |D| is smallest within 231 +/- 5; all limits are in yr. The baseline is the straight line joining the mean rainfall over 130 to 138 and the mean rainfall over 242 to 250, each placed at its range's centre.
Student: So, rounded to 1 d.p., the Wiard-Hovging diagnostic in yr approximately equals -39.8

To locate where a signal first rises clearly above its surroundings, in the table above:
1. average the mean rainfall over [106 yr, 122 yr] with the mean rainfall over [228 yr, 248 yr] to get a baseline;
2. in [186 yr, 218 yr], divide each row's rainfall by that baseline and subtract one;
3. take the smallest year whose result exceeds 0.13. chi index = 197.0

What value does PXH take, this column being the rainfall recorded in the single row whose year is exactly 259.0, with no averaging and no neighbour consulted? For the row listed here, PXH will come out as 2.07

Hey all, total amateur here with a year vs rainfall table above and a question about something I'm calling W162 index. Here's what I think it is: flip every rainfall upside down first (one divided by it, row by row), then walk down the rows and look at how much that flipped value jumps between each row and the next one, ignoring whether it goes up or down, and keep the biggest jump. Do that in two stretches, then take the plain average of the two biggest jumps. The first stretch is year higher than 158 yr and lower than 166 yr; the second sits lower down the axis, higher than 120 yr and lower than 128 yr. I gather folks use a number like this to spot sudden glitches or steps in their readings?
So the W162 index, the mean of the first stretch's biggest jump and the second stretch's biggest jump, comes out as 0.028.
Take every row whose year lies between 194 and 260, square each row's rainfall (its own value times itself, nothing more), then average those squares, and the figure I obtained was 5.1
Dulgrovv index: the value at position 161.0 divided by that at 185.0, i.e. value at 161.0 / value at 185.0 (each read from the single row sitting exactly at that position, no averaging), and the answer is 1.01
